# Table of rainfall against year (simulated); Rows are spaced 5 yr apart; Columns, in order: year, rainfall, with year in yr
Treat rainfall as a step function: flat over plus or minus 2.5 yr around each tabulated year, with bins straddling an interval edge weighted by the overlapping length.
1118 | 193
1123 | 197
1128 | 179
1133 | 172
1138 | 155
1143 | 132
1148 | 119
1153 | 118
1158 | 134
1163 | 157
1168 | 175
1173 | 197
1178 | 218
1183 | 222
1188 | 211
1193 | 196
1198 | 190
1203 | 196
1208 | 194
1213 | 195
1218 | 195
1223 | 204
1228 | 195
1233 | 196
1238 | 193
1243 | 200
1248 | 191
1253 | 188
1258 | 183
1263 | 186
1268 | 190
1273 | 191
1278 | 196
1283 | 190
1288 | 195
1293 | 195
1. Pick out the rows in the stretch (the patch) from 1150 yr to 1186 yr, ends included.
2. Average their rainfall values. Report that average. 174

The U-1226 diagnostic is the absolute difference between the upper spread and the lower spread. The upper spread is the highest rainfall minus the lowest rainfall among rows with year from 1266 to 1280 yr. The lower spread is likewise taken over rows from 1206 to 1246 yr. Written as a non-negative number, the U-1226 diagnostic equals 5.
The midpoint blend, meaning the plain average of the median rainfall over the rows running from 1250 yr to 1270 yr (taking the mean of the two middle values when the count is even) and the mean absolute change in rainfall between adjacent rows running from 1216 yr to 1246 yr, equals 96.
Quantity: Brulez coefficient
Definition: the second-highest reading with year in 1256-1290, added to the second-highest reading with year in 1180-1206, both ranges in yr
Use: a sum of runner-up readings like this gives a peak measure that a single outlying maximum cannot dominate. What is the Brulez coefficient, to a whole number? 406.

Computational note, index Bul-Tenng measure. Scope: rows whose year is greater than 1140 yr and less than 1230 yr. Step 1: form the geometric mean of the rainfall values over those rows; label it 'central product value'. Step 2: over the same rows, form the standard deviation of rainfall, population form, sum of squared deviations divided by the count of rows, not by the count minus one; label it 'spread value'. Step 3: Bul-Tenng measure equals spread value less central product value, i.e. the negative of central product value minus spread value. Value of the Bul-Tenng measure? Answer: -145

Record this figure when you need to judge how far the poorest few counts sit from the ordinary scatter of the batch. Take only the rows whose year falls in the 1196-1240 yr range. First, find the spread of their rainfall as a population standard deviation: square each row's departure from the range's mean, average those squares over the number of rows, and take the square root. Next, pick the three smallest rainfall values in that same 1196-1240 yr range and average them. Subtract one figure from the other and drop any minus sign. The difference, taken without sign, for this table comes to 189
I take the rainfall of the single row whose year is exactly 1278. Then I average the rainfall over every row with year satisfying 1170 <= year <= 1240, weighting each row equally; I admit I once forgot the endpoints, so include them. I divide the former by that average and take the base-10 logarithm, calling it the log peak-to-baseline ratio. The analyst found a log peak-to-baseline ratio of -0.009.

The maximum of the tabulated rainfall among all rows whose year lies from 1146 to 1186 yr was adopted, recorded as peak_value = 222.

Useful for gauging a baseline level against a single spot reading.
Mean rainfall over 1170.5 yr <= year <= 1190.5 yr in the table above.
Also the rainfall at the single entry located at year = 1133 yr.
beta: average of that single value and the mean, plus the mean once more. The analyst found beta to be 404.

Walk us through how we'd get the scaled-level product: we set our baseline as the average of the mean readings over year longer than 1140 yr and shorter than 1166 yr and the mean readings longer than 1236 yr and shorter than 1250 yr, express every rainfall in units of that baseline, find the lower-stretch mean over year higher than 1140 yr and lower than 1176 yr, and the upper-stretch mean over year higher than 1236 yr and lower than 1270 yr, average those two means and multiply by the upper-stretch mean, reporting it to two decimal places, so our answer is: 1.20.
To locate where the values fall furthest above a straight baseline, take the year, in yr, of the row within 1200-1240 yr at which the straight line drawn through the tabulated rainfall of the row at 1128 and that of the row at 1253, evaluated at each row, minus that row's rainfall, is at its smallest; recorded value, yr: 1223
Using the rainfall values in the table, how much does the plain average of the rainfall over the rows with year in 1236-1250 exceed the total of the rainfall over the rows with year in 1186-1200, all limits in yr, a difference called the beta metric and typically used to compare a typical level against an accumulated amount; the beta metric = -402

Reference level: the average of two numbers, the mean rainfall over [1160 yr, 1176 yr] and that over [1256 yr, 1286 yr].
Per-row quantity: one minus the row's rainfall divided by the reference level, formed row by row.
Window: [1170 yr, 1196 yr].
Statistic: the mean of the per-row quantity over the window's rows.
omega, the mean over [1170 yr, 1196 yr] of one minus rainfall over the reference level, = -0.14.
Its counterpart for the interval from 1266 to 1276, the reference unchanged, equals -0.04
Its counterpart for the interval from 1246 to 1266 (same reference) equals -0.02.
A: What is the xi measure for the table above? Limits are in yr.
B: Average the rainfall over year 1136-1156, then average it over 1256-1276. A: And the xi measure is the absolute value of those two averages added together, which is 318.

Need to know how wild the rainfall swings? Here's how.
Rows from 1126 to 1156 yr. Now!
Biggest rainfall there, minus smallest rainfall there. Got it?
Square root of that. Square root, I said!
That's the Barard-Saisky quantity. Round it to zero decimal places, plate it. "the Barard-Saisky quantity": 8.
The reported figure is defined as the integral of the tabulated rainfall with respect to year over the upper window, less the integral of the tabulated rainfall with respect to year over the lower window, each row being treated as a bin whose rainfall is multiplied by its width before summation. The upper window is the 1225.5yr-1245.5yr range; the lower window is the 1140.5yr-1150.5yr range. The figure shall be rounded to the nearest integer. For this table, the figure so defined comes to 2665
